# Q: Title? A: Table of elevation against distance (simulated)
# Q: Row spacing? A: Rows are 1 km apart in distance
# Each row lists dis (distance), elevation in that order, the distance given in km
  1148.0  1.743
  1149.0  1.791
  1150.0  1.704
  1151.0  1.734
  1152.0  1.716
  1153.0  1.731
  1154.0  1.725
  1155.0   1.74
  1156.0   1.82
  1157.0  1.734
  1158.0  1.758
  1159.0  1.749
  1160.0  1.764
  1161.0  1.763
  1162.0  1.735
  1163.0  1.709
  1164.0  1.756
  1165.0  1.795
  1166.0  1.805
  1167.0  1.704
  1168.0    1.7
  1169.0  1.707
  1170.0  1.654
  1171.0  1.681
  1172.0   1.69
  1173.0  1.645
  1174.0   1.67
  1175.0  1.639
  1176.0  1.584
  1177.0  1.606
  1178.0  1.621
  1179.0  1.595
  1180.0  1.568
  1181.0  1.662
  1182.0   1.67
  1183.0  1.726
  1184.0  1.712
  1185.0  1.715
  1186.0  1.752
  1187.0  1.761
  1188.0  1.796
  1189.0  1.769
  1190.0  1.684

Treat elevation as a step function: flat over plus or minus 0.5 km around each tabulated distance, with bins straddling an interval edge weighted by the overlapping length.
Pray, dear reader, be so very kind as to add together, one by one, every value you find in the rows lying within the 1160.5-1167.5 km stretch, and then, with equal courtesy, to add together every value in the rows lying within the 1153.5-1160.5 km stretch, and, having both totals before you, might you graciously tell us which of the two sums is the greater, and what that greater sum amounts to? 12.3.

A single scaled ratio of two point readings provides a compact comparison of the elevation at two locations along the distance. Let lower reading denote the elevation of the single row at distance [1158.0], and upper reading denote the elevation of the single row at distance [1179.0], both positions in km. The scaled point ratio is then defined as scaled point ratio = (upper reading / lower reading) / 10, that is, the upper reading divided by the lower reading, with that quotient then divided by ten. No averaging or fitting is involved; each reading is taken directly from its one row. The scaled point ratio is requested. 0.091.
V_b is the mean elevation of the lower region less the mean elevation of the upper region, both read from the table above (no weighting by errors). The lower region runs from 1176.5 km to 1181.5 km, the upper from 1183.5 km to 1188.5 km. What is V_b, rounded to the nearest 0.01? -0.14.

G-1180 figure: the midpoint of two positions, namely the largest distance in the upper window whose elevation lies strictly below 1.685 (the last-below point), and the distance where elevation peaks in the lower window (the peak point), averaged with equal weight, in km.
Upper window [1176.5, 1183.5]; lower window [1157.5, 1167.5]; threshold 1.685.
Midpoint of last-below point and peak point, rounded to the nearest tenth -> 1174.0 km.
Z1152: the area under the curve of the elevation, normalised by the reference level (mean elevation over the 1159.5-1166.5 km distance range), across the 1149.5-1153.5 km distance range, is 3.91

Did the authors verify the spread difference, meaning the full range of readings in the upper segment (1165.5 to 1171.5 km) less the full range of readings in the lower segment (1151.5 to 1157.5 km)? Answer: 0.05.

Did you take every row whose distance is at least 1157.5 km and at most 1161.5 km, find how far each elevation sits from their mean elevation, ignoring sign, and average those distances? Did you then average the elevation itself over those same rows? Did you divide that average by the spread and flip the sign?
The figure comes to -352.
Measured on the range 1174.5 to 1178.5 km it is -92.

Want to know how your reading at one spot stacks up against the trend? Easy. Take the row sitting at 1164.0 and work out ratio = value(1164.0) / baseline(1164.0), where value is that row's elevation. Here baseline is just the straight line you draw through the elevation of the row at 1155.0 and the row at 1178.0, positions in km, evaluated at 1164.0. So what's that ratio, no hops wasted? 1.04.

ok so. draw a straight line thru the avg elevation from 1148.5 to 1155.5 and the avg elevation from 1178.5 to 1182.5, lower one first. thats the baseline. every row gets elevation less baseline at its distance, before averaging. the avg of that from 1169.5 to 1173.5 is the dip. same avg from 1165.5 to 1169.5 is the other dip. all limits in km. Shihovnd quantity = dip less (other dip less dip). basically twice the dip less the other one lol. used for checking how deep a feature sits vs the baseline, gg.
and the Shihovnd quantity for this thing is -0.04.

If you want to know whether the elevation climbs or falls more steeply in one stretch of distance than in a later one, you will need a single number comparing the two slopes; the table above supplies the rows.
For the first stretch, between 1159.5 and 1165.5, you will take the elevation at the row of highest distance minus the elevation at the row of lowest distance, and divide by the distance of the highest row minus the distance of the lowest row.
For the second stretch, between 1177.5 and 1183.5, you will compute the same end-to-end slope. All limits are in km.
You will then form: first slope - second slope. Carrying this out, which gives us -0.015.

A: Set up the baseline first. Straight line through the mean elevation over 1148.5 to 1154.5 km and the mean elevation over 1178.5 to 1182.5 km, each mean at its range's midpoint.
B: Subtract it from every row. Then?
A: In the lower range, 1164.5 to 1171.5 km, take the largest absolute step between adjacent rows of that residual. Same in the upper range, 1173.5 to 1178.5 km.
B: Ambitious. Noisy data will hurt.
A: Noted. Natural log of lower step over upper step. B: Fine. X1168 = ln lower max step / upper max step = 0.64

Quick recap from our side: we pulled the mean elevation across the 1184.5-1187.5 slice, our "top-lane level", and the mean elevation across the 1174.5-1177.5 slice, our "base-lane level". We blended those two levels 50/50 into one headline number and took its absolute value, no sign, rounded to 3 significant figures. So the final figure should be 1.68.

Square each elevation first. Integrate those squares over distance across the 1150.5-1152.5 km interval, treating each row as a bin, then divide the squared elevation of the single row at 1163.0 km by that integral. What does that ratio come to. 0.491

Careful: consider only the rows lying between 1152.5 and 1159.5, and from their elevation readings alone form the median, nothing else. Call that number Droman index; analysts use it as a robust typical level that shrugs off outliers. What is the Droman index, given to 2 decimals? 1.74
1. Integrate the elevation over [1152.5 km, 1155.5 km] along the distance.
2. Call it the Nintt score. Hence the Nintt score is 5.2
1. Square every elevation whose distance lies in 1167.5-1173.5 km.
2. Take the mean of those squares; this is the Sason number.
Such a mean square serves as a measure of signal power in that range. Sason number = 2.82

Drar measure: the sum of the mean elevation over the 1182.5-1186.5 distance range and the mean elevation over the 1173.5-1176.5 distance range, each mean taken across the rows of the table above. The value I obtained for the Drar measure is 3.36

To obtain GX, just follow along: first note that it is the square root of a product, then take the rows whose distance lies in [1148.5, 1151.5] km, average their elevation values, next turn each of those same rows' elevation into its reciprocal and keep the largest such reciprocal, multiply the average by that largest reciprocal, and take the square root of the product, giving 1.01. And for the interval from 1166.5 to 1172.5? 1.01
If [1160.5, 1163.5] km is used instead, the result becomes 1.01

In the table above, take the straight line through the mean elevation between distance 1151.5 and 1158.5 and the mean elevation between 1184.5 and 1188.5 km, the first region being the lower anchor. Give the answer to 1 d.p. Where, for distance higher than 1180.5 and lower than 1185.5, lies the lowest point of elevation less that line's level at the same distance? 1181.0 km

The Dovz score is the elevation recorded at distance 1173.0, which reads 1.645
